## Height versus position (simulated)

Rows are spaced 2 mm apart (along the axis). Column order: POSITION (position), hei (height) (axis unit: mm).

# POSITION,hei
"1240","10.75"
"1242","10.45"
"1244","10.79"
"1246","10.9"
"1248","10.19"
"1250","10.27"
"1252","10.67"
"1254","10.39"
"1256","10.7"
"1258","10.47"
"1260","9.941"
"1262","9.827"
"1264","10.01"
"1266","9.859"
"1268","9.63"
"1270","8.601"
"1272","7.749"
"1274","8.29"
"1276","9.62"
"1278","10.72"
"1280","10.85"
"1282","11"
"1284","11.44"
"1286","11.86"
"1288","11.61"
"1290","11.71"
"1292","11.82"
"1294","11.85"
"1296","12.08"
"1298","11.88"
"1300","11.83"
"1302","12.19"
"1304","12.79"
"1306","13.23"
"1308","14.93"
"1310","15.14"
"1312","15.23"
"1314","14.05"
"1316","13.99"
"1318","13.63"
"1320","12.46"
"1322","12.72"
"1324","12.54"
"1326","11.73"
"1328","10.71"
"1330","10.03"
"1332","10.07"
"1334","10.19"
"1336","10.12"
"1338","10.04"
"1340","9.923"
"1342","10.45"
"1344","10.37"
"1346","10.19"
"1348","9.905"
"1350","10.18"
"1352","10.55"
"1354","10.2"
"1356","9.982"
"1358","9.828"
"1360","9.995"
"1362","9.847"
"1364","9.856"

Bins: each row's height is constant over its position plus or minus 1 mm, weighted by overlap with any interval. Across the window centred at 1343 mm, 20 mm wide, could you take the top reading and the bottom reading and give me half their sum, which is 10.2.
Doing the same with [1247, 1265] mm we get 10.3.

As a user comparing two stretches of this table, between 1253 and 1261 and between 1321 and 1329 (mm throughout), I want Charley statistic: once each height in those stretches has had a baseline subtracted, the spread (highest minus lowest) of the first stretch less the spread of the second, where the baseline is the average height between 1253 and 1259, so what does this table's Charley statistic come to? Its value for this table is -1.3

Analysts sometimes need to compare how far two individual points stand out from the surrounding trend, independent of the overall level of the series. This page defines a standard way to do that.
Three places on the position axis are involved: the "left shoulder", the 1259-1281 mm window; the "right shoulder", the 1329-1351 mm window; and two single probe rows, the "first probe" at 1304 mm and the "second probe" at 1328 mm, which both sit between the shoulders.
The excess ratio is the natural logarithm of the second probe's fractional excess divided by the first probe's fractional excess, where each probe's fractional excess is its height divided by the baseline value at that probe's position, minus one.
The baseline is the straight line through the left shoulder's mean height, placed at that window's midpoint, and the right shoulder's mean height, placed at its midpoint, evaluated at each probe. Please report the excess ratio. -1.5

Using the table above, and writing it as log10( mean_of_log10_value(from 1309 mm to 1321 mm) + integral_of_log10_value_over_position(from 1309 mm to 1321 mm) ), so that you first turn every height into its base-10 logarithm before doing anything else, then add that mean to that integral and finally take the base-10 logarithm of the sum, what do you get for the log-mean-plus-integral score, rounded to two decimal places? 1.17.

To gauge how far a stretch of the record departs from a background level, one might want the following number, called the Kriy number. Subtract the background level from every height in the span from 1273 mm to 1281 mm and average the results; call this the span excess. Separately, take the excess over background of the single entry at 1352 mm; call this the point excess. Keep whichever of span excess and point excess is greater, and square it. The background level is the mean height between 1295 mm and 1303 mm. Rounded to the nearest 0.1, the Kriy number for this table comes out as 2.1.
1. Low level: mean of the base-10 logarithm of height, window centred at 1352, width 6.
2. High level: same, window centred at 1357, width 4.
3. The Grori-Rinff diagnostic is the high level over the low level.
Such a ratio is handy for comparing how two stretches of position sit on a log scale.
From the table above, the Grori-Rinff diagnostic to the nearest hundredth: 0.98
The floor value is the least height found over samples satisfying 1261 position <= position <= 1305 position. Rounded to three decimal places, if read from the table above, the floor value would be 7.749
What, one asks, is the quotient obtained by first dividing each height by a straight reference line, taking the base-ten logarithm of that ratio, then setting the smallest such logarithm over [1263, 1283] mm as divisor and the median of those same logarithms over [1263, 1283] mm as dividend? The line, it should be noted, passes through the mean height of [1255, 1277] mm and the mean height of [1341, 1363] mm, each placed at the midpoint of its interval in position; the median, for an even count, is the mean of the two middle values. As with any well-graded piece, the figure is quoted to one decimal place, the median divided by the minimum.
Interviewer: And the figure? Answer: -0.1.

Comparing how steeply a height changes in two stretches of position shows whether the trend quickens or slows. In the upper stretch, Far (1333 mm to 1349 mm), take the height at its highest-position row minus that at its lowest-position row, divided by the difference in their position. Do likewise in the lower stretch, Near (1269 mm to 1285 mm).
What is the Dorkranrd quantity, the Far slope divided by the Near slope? -0.10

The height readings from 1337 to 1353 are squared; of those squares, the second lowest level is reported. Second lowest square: 98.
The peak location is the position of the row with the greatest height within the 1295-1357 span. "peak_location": 1312 mm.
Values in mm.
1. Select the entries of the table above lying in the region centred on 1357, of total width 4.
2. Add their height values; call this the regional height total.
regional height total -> 19.8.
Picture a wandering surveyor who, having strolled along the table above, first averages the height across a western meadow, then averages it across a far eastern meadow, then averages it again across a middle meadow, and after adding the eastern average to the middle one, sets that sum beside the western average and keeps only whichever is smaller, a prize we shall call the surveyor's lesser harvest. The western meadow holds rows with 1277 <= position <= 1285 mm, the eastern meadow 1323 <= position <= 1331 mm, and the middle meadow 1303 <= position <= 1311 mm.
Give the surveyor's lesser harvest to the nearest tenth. 11.0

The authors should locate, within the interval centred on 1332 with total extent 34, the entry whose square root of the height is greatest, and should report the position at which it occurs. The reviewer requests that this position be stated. 1316 mm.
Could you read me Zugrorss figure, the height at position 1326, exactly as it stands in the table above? 11.73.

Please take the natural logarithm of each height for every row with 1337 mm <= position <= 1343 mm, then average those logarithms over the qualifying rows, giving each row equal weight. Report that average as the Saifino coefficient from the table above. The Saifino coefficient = 2.316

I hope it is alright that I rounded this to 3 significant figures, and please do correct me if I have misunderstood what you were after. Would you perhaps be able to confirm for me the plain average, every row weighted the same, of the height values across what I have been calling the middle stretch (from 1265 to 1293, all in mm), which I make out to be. 10.3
